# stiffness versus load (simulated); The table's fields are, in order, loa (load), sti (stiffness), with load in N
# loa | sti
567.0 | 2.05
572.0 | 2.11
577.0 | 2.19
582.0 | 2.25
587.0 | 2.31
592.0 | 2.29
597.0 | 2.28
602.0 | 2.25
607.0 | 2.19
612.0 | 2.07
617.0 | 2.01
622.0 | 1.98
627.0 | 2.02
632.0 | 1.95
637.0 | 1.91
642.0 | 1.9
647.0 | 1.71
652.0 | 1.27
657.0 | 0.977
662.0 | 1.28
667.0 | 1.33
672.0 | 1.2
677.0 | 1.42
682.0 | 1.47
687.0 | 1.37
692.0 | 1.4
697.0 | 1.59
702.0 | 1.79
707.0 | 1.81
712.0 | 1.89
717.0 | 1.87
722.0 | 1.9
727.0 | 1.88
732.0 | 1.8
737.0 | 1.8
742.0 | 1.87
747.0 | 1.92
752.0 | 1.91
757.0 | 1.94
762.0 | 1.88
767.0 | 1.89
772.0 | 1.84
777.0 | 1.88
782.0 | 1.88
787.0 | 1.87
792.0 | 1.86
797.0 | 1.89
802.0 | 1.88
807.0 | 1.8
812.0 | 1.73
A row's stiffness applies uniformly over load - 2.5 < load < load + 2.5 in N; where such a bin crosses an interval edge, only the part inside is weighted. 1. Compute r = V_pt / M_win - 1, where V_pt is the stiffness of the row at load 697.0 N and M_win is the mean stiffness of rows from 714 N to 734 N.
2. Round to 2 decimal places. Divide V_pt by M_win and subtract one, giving -0.15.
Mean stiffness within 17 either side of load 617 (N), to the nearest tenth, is 2.1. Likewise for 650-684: 1.3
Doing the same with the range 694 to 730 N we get 1.8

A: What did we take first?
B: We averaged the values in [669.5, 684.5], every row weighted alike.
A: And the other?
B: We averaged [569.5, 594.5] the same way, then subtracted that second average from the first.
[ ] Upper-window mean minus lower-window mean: -0.9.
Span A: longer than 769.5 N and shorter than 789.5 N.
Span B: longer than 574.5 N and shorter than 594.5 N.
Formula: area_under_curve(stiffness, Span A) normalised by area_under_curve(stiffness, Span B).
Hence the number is 0.83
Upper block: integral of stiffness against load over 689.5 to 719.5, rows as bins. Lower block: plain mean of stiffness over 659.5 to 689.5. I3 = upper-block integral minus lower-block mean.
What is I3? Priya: 50.4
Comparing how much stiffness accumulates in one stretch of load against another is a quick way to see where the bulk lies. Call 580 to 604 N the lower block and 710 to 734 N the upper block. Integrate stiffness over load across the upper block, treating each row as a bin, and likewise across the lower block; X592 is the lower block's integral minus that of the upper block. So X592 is 10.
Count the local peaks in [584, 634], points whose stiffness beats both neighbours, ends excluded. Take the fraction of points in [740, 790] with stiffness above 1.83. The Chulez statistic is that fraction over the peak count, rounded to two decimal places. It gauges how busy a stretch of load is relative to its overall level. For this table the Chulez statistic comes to 1.00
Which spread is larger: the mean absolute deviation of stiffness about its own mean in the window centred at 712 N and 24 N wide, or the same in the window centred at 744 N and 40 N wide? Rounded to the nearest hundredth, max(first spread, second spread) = 0.04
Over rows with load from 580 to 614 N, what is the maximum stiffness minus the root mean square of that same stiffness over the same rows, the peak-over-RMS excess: 0.074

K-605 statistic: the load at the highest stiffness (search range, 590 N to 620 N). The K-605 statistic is 592.0 N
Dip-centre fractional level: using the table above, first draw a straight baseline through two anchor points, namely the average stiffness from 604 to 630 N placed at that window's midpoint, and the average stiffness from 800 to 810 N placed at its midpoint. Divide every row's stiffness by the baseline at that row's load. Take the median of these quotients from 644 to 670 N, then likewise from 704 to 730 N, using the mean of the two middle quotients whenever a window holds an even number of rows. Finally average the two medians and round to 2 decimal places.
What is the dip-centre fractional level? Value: 0.81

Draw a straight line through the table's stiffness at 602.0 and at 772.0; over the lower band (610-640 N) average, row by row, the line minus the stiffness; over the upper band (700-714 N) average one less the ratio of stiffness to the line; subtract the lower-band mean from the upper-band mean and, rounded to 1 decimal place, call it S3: -0.1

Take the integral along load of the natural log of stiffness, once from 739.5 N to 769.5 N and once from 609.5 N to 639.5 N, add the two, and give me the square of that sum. 1593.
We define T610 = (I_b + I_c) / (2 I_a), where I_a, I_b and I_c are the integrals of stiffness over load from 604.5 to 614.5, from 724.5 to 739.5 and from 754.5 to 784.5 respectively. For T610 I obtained 2.0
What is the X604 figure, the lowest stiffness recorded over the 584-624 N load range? 1.98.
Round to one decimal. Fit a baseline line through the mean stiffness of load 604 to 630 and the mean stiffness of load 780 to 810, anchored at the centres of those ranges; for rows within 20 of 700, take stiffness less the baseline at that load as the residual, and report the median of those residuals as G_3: -0.3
